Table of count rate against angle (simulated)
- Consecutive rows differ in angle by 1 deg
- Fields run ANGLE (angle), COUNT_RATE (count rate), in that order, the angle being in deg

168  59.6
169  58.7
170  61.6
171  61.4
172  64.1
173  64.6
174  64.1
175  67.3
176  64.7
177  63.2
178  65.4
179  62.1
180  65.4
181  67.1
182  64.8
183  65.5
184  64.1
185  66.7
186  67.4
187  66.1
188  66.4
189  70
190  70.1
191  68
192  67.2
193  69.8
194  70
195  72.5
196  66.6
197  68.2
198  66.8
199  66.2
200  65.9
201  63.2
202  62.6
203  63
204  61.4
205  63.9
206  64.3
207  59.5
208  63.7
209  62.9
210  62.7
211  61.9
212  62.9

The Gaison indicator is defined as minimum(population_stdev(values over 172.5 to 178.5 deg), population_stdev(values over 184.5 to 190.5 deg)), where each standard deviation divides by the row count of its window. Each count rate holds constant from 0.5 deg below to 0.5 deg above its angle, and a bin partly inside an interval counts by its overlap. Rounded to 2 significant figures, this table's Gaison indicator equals 1.3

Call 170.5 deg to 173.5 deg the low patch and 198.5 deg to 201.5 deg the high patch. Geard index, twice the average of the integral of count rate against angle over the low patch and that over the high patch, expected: 385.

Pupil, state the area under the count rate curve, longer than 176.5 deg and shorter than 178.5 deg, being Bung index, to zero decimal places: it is 129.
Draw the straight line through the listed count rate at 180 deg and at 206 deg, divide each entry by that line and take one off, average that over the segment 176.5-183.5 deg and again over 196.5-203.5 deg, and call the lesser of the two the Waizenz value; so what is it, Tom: -0.01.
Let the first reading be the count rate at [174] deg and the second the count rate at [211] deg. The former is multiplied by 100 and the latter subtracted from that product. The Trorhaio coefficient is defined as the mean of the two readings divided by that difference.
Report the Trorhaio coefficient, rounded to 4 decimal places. 0.0099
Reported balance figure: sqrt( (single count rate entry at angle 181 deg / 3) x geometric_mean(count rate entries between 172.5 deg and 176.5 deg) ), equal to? 38.2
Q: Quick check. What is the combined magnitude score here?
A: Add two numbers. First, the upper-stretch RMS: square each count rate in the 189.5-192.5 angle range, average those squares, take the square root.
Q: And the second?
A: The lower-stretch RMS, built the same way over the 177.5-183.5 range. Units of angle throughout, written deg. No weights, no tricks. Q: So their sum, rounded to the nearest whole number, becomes 134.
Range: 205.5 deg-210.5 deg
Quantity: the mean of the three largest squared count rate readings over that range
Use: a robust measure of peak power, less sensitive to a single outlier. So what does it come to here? 4050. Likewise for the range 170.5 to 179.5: 4331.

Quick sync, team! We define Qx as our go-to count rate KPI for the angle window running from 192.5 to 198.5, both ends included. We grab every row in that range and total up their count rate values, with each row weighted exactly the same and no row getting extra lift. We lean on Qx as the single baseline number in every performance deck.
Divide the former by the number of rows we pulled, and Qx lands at 69.0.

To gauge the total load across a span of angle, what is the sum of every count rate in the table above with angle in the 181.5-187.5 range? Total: 395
